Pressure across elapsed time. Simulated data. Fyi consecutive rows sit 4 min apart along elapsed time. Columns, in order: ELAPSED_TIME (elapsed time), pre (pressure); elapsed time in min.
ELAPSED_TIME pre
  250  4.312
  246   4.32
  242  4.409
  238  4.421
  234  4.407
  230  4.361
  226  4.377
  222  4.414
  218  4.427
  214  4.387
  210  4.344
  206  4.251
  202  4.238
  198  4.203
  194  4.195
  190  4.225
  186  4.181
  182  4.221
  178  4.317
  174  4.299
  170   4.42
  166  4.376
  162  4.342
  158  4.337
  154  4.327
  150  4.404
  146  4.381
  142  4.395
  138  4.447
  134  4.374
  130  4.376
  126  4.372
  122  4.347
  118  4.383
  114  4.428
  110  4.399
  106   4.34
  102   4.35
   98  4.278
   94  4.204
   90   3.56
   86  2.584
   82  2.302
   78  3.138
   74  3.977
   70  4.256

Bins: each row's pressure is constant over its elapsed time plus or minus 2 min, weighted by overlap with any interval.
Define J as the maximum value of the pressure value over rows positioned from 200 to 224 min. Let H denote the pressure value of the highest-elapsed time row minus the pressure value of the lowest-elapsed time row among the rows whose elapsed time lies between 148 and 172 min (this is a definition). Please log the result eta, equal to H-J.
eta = -4.41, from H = 0.02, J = 4.427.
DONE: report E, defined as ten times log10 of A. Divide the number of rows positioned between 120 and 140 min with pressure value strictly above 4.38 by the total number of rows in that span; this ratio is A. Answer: -7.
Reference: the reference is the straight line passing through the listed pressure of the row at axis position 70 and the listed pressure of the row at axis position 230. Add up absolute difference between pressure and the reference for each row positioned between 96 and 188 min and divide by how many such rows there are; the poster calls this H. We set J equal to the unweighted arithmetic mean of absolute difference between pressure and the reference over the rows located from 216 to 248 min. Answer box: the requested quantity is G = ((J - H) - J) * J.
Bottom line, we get -0.003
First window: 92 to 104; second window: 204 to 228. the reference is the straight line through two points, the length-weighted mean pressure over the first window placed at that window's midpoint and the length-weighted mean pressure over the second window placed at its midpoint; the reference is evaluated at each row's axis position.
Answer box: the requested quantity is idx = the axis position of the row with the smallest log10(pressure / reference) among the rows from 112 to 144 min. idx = 122 min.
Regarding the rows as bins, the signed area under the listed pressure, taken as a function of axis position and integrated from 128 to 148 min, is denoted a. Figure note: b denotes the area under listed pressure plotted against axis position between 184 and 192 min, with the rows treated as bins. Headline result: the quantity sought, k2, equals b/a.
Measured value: 0.4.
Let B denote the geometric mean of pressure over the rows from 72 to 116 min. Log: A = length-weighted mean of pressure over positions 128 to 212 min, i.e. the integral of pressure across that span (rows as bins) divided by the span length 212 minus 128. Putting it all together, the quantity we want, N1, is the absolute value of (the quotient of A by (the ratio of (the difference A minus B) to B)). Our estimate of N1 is 26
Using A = 4.32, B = 3.69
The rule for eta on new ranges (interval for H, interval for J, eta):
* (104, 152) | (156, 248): -4.36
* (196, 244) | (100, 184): -4.24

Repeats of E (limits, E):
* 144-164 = -4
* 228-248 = -2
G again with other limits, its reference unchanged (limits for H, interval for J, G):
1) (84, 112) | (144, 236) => -0.025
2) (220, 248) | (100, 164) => -0.003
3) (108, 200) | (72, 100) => -0.071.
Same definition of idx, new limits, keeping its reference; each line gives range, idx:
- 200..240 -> 202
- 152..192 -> 186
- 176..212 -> 186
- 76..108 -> 82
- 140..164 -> 154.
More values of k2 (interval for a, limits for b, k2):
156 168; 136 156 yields 1.7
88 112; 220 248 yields 1.2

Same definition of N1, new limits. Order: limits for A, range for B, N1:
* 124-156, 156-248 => 314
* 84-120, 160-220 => 74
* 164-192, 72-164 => 67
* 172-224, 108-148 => 179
